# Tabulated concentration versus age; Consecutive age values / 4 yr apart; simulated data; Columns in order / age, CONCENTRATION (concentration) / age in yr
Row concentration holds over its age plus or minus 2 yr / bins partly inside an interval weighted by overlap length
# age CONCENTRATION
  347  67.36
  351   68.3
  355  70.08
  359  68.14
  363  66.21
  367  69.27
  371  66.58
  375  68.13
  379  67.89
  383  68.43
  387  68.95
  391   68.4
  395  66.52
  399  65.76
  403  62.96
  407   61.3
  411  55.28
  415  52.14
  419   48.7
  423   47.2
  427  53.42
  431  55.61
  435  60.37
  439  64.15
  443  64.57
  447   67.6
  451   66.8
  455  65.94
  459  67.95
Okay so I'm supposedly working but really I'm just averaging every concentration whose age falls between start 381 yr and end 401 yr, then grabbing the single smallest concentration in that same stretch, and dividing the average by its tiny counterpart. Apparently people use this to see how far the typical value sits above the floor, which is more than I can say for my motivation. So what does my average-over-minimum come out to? 1.03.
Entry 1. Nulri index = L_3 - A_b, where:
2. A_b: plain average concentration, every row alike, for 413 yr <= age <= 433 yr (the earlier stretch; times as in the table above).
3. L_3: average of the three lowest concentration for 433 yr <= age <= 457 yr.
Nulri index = 12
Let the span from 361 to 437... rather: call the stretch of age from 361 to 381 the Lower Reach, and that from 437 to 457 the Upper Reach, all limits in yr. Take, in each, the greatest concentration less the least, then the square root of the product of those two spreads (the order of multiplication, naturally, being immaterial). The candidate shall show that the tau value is 3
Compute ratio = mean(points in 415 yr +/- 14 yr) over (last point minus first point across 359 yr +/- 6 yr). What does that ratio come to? -14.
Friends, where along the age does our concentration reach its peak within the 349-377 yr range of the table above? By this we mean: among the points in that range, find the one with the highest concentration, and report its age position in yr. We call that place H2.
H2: 355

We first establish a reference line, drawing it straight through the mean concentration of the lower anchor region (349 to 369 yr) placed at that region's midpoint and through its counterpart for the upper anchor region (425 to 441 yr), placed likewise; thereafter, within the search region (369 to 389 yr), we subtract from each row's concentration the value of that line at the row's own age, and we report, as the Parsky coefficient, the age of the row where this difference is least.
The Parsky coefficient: 371 yr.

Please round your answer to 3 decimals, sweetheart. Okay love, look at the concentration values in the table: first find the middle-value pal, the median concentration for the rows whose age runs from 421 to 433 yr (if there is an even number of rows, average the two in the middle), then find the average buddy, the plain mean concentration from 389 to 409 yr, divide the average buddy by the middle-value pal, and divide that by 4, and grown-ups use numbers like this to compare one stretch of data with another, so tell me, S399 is 0.304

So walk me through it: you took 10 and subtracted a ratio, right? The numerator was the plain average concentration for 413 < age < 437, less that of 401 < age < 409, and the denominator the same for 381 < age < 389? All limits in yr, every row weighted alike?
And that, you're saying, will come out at 10.1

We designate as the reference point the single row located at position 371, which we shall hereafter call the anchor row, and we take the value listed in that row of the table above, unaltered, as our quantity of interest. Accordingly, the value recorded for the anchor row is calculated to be 66.58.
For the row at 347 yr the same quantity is 67.36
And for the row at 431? 55.61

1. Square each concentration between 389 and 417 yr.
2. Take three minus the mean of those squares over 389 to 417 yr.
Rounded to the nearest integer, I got -3843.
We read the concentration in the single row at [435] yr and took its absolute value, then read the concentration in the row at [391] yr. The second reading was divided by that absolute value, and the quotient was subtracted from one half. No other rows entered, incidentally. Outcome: -0.63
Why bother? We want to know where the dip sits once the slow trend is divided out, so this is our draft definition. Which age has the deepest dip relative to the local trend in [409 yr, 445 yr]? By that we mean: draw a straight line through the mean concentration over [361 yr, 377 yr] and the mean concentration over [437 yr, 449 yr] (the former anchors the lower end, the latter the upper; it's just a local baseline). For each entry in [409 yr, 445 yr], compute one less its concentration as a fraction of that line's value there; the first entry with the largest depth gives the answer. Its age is 423 yr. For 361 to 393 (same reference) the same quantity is 363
